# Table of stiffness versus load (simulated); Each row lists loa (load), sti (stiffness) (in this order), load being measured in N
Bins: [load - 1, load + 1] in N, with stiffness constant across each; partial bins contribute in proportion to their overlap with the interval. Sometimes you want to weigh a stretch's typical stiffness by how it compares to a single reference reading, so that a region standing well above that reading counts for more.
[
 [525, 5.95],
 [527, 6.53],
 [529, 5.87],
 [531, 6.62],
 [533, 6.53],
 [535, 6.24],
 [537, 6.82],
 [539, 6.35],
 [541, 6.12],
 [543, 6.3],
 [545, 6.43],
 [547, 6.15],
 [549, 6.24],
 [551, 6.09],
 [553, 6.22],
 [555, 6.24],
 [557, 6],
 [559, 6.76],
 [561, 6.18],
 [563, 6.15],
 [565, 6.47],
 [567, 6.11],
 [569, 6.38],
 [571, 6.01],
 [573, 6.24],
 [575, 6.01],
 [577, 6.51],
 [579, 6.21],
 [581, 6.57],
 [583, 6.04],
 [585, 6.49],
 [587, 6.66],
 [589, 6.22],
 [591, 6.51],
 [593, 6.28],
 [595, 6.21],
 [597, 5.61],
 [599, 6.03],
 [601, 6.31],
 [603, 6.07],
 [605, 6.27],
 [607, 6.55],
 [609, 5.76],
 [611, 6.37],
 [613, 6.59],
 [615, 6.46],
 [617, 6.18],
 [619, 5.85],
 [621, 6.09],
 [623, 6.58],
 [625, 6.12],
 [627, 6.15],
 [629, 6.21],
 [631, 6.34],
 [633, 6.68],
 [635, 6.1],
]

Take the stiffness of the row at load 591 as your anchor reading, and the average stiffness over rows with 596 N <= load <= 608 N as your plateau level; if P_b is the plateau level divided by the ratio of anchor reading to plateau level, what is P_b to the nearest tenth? 5.8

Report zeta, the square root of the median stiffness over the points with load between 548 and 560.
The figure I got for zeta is 2.496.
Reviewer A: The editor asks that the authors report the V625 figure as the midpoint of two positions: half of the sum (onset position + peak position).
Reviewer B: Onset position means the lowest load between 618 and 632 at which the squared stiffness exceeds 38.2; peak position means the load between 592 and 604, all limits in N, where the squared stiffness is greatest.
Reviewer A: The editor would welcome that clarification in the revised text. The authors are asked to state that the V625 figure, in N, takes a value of 612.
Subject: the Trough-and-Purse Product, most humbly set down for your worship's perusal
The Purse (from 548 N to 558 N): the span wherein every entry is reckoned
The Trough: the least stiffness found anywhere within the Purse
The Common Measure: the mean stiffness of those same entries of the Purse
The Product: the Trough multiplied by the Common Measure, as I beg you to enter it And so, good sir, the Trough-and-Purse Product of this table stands 36.9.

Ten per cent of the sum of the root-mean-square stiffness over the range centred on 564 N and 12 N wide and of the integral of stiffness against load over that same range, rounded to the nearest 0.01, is 8.24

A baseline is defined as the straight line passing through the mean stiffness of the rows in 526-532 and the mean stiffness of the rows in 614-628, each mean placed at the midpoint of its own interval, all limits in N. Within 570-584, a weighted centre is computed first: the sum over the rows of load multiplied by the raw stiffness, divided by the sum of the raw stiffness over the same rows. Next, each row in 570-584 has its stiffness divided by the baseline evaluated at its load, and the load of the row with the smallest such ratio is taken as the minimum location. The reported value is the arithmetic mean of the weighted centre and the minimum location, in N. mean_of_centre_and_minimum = 574.0 N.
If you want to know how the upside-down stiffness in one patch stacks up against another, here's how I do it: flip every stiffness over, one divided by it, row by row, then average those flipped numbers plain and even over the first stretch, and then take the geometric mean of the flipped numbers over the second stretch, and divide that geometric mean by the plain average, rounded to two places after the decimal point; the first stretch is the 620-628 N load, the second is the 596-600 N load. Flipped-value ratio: 1.07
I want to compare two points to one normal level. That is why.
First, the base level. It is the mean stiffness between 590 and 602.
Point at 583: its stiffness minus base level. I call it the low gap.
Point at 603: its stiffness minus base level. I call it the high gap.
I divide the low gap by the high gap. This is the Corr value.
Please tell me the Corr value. 1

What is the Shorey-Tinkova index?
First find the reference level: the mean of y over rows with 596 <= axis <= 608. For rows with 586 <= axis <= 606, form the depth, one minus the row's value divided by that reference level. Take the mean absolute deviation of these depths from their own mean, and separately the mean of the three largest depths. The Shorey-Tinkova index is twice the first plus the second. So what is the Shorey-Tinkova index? 0.10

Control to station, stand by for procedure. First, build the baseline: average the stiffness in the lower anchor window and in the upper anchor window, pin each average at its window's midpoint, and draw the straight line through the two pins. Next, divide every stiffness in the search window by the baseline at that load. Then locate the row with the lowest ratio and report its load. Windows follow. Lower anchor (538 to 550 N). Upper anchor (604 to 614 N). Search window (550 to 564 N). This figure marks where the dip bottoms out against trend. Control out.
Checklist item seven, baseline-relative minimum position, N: 557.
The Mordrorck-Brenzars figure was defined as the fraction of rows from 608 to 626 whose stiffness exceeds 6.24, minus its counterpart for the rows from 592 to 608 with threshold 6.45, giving 0.32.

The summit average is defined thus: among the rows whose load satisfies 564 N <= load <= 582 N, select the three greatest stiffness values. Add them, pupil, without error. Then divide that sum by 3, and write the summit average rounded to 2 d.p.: 6.52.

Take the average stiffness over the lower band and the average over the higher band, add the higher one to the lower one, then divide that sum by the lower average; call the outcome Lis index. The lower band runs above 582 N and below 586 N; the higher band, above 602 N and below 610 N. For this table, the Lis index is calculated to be 1.984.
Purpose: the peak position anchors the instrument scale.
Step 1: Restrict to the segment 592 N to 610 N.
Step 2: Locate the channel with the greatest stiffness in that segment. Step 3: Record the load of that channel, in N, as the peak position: 607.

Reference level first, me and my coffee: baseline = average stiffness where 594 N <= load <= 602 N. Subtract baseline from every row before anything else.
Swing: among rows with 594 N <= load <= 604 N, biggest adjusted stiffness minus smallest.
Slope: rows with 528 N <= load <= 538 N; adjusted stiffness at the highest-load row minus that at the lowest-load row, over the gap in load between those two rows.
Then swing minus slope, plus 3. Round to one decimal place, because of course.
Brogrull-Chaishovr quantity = 3.6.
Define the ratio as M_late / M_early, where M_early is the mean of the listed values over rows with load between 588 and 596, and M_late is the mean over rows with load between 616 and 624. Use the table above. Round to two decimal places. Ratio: 0.98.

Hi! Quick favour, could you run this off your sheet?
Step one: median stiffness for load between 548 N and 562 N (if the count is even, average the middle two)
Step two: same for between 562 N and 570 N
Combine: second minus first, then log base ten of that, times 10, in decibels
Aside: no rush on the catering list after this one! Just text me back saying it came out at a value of -13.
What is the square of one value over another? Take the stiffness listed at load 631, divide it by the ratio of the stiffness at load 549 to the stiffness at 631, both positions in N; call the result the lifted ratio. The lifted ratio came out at 6.4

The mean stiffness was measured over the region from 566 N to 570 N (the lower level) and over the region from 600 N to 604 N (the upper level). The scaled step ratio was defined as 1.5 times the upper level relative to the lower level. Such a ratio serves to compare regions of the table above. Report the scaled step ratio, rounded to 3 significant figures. 1.49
